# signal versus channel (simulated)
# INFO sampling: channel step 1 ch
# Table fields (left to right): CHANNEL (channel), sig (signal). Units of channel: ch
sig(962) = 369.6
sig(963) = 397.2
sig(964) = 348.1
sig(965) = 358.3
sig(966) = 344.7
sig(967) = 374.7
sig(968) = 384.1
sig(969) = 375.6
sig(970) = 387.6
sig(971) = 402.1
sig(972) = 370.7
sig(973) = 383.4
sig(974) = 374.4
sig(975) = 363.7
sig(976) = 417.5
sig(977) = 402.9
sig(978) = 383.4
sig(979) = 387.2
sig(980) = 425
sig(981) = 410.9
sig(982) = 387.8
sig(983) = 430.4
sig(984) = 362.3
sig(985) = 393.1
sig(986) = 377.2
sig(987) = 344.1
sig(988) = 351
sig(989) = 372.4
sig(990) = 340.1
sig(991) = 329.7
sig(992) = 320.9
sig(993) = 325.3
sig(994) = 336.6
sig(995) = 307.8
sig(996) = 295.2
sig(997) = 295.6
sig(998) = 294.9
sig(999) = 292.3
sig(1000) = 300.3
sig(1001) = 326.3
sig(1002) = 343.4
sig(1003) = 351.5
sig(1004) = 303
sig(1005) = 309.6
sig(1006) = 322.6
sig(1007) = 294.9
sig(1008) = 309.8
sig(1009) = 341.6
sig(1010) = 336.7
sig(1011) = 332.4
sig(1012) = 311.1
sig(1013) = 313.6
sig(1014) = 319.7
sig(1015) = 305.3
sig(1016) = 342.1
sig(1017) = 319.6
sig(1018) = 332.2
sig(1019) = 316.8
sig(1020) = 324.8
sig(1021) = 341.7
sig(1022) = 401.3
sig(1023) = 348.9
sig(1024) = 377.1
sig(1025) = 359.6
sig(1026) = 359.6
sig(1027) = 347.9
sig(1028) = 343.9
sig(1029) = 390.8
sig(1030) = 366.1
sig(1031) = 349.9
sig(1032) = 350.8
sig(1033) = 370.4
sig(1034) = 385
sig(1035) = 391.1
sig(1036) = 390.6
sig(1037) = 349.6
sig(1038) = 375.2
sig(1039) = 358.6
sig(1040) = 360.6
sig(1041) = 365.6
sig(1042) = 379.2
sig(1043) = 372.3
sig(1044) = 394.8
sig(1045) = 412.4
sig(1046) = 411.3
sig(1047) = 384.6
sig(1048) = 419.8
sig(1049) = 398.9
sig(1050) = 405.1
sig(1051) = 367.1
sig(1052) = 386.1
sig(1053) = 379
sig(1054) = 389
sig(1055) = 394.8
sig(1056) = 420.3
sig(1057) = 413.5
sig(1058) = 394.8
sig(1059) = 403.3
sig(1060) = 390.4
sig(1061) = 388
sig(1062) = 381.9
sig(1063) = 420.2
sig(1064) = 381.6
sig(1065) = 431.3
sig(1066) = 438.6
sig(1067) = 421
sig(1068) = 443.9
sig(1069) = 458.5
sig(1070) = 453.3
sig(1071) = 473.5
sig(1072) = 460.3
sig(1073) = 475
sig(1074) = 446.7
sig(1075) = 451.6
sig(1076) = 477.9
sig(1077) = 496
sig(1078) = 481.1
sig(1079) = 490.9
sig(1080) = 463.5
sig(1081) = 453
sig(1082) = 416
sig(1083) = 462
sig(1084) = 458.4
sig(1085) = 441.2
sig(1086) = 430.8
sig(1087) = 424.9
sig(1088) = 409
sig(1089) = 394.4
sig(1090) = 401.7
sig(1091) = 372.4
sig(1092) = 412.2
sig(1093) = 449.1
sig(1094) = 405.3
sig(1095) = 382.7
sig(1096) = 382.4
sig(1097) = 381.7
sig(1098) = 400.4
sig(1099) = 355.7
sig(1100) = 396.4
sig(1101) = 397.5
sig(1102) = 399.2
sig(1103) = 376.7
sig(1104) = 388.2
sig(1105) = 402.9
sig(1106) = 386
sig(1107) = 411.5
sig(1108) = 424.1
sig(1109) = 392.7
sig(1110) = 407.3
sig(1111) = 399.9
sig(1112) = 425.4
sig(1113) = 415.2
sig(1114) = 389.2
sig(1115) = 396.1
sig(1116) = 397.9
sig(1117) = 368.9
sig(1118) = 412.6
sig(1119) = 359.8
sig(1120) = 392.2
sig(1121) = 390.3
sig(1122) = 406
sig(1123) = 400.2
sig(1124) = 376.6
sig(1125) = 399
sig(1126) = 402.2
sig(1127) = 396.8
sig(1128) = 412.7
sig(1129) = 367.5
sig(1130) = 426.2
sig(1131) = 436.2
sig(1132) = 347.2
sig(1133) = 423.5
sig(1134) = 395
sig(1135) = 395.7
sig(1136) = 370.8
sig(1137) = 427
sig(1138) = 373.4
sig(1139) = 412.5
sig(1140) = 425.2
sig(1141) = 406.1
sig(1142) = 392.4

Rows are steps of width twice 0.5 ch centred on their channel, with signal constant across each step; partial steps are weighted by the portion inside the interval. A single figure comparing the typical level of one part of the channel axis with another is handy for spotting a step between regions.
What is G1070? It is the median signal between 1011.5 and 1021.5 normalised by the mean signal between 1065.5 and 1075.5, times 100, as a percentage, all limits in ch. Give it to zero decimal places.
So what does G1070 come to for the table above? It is 71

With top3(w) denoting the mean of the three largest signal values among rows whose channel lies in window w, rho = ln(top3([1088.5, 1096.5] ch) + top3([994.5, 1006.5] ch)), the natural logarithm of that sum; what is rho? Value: 6.64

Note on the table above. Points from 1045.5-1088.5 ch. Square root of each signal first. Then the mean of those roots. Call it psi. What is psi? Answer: 20.7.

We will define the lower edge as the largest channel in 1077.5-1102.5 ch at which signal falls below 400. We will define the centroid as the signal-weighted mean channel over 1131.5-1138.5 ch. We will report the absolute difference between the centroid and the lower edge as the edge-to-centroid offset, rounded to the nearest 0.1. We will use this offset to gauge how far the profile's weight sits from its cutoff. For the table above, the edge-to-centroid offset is 33.0 ch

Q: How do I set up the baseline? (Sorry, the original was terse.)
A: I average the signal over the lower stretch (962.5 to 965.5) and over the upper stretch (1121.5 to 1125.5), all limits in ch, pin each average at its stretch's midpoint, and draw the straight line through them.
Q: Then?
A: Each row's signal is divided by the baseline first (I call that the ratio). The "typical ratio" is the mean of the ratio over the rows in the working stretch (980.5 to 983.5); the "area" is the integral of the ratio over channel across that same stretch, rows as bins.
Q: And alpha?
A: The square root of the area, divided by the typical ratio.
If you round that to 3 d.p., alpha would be 1.648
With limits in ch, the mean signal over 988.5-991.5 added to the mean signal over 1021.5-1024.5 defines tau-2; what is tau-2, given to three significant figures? 723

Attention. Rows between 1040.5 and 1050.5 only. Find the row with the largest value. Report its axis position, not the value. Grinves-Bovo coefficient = 1048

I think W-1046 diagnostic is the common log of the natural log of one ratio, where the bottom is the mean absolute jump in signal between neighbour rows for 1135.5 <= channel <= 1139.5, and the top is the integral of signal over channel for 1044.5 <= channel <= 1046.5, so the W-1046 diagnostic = 0.45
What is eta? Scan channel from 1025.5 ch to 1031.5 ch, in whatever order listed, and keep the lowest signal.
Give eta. 343.9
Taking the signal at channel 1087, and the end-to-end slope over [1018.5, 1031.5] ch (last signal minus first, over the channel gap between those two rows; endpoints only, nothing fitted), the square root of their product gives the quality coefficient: 34.2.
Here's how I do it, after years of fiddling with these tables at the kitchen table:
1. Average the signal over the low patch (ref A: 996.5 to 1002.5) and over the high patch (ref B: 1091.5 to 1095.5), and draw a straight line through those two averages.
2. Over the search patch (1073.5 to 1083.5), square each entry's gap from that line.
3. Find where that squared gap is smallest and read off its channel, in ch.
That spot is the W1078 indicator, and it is 1082 ch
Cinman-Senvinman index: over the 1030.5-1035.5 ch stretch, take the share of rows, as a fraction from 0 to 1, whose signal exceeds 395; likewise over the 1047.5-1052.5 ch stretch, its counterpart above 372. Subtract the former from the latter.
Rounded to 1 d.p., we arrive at 0.8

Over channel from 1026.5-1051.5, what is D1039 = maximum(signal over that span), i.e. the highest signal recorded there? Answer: 419.8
